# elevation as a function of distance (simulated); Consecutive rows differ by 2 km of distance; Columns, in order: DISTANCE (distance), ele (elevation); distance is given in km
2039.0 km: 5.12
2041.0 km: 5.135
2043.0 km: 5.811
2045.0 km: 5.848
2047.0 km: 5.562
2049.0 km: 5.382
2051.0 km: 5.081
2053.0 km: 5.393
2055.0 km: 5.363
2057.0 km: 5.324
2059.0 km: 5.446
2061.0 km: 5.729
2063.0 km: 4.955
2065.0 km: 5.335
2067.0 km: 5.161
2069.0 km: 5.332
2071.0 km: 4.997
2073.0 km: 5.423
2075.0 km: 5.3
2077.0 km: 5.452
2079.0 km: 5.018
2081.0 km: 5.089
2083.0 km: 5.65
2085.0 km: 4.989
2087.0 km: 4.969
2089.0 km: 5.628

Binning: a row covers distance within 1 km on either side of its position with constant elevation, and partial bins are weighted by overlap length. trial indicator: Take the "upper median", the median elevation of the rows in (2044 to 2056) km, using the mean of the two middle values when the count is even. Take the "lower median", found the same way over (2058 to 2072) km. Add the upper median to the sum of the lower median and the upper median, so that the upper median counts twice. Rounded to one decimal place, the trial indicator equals 16.1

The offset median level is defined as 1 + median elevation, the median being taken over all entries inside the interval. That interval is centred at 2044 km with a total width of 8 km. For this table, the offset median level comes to 6.69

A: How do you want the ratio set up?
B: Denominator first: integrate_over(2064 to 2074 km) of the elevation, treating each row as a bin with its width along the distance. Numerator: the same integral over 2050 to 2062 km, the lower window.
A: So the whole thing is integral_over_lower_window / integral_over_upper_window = 1.2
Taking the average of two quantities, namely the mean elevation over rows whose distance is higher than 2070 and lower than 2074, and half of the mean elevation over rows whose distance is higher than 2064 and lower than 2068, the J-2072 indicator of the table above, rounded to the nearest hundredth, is 3.92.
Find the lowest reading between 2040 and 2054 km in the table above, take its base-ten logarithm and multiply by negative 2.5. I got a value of -1.76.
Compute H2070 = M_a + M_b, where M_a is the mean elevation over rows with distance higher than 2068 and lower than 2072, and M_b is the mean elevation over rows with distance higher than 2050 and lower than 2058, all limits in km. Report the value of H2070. 10.5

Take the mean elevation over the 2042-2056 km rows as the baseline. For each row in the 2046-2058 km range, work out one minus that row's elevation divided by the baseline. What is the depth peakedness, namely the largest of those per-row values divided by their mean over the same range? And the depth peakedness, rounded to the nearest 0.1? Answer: 2.9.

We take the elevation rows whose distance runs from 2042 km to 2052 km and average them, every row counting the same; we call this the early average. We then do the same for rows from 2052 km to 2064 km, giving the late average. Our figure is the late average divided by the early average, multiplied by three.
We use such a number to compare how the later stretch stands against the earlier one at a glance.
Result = 2.91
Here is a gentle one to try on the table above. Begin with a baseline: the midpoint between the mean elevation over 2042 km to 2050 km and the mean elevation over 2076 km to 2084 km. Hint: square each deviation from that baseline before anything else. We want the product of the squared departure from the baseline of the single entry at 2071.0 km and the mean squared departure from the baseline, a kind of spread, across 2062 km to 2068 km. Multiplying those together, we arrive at 0.030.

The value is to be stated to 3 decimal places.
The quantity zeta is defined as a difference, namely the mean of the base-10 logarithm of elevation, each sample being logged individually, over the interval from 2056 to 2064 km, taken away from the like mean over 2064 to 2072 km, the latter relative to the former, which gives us -0.012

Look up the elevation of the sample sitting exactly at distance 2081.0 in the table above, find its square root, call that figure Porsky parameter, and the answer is 2.26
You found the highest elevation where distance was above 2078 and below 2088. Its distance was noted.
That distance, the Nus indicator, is 2083.0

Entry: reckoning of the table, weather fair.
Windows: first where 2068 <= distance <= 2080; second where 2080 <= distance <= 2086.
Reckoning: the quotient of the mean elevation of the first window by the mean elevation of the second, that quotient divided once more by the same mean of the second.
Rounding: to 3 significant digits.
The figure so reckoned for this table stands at 0.191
